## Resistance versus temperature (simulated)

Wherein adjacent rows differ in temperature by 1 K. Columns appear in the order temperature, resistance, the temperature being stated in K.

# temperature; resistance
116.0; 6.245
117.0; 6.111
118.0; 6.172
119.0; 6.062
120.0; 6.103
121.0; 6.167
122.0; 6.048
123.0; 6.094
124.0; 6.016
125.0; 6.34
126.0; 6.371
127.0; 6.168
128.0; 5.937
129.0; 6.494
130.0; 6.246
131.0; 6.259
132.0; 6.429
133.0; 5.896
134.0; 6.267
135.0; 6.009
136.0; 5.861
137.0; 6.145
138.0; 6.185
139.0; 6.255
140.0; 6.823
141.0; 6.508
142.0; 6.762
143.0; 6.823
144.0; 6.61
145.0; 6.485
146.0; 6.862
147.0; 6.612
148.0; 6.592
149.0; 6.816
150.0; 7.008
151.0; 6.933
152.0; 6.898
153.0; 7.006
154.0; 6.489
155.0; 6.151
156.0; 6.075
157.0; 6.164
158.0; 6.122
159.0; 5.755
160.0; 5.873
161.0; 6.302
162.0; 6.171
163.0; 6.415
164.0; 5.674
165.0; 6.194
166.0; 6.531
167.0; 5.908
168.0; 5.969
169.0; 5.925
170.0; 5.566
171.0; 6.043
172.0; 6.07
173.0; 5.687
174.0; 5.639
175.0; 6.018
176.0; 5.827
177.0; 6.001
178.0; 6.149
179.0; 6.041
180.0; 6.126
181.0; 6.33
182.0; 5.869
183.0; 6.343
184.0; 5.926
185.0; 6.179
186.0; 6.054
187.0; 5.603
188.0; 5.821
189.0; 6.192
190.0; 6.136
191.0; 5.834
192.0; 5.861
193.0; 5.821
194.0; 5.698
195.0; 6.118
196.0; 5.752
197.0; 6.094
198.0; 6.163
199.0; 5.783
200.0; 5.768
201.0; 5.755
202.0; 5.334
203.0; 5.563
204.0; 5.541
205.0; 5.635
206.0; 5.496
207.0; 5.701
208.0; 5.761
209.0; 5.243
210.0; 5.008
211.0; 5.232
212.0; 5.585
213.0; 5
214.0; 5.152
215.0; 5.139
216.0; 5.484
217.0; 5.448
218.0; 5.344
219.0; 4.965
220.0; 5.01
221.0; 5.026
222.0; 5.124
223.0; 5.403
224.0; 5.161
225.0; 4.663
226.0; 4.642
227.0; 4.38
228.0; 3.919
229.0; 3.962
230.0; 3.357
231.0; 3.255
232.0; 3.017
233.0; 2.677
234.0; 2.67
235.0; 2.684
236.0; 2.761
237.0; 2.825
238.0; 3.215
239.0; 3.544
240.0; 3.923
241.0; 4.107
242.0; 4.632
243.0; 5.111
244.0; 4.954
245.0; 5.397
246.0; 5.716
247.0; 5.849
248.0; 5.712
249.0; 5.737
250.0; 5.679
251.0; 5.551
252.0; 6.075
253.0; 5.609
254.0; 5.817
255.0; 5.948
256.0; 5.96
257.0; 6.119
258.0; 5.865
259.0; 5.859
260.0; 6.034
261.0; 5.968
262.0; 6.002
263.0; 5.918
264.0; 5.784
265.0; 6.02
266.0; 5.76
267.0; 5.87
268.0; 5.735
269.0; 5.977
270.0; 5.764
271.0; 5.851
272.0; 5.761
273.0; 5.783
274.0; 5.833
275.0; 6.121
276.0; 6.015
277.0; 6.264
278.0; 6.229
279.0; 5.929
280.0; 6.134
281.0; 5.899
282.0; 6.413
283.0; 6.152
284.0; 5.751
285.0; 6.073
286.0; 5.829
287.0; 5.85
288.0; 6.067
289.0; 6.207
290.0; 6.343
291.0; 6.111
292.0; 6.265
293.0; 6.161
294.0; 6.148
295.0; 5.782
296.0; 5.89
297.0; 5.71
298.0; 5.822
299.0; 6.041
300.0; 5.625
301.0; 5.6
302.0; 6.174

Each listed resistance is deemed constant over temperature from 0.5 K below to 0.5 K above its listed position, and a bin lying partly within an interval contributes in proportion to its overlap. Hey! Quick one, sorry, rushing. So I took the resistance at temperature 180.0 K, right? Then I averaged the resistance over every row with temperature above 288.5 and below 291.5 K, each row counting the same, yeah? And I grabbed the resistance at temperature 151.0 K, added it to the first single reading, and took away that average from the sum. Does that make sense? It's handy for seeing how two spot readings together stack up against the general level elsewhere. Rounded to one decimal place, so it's 6.8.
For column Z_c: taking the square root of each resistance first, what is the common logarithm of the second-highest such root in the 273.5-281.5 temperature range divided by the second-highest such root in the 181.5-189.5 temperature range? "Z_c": 0.001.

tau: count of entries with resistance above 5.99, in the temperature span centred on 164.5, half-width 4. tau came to 5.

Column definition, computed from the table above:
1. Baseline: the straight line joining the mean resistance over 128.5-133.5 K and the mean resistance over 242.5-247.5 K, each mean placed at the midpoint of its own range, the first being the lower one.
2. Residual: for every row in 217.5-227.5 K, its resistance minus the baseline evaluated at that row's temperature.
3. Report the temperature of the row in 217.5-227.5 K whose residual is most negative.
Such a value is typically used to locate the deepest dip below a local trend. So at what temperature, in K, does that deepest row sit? 227.0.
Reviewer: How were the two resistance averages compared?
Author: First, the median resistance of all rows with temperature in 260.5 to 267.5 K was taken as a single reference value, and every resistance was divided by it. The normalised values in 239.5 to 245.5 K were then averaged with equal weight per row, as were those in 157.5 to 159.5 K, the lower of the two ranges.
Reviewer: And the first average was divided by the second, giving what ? 0.79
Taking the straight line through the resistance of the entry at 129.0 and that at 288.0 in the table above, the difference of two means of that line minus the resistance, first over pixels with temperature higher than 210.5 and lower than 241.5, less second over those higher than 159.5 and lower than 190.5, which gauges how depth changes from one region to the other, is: 1.6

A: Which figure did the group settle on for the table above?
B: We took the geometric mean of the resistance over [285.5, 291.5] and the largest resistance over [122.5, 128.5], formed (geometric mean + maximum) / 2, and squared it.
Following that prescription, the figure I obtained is 38.7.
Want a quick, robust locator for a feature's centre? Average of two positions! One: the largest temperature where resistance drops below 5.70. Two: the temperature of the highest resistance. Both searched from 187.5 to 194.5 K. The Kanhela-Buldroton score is 191.5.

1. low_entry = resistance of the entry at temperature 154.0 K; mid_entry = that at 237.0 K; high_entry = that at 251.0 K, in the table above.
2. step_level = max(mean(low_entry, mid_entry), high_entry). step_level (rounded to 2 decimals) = 5.55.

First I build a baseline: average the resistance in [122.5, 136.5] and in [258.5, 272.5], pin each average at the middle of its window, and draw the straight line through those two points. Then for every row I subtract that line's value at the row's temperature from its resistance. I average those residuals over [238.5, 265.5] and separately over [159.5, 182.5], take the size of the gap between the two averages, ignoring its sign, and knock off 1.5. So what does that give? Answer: -1.17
